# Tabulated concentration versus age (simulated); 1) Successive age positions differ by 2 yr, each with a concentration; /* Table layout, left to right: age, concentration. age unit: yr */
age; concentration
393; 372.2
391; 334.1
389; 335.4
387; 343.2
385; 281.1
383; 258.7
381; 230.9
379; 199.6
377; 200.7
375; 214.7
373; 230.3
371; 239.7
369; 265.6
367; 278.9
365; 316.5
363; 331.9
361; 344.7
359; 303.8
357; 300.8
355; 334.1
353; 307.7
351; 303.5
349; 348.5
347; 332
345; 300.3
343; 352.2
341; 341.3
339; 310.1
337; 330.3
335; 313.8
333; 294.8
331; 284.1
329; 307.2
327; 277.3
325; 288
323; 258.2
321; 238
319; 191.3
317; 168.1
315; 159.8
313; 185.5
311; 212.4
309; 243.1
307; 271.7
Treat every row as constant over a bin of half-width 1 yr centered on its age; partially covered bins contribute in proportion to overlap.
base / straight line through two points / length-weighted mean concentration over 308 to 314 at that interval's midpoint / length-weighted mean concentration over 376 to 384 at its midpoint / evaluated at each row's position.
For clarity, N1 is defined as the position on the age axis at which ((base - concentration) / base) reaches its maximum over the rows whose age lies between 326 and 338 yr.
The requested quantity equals 327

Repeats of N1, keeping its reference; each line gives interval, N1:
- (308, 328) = 315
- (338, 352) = 345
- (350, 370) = 369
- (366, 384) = 379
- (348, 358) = 357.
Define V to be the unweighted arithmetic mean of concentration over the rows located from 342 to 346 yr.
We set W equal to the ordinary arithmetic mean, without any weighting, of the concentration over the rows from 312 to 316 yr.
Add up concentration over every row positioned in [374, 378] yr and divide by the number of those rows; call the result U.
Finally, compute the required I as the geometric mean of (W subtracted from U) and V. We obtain 107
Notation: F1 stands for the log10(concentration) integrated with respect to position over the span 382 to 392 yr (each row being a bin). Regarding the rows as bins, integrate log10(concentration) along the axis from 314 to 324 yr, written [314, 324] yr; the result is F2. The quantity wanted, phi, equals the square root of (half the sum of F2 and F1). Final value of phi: 4.89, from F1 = 24.89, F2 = 23.0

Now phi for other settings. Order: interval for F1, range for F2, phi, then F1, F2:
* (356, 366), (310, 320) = 4.88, 25.04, 22.6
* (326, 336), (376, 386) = 4.92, 24.70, 23.7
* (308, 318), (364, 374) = 4.85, 22.82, 24.2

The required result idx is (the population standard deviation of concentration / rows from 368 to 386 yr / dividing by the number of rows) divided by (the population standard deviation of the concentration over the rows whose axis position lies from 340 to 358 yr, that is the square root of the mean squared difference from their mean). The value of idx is 1.34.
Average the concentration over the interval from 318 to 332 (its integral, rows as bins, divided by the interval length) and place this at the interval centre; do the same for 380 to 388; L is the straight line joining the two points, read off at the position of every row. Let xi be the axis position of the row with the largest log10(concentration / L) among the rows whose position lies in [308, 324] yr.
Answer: 323 yr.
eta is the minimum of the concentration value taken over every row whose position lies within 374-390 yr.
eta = 199.6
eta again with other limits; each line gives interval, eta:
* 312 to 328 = 159.8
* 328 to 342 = 284.1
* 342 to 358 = 300.3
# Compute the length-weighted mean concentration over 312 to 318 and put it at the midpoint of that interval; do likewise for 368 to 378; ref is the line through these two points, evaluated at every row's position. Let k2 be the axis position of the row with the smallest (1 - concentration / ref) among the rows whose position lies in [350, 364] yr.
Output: 361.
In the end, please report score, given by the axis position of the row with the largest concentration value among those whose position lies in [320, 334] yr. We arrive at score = 329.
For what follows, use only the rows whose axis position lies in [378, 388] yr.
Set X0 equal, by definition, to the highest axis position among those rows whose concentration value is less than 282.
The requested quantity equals 385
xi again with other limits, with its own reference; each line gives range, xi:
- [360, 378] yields 361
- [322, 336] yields 335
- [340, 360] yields 343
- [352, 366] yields 361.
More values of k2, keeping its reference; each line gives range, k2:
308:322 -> 309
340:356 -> 343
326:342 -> 341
